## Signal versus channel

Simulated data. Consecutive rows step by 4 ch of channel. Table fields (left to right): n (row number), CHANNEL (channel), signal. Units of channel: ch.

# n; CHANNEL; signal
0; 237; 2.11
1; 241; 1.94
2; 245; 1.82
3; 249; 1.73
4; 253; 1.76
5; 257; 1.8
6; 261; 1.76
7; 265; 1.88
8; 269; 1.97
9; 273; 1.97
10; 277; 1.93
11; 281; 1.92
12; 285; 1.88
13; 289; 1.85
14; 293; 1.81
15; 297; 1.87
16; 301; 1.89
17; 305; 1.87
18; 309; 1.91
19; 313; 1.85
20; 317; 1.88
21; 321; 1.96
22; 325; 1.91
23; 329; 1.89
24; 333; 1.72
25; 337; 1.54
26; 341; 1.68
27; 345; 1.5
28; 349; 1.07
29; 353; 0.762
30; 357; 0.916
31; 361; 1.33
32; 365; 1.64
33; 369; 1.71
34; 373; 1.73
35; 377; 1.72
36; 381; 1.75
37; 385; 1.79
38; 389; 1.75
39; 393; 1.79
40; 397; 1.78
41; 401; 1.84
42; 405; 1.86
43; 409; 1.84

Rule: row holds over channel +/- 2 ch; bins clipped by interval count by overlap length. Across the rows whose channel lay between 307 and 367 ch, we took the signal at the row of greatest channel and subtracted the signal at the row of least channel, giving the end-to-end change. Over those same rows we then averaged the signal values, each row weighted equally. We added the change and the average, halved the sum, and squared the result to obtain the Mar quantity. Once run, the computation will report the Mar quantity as 0.42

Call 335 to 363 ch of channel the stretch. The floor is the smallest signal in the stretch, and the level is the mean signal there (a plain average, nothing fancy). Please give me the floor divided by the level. 0.606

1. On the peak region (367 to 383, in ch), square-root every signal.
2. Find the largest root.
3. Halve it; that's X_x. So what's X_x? 0.661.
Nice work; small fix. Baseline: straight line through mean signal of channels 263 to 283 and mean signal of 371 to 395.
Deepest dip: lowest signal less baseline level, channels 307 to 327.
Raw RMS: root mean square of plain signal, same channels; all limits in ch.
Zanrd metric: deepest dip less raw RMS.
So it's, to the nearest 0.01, -1.92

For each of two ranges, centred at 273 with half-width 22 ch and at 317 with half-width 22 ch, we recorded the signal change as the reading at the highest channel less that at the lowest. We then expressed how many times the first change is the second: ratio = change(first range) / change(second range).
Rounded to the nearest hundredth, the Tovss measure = -0.15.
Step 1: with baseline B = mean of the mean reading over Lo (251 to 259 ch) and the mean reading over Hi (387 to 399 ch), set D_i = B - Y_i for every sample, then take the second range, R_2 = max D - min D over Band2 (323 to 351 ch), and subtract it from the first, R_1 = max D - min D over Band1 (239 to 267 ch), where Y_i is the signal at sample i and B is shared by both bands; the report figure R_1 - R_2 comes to -0.63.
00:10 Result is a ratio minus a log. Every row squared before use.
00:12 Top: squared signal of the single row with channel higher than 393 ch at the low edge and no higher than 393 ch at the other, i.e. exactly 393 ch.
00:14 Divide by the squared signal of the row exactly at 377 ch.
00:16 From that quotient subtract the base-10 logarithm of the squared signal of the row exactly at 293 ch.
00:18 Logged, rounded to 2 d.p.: 0.57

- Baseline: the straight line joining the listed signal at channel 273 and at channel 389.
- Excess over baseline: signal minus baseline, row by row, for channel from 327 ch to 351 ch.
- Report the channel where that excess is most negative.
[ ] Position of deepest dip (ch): 349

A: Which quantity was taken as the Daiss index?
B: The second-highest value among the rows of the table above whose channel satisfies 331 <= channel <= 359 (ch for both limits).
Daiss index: 1.68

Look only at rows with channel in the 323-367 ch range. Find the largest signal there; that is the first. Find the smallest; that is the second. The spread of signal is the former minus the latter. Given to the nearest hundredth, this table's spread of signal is 1.15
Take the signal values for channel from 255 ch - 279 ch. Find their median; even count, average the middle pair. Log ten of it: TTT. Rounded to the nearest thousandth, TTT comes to 0.280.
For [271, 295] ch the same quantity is 0.279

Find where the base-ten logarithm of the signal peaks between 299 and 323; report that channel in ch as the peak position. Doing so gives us 321 ch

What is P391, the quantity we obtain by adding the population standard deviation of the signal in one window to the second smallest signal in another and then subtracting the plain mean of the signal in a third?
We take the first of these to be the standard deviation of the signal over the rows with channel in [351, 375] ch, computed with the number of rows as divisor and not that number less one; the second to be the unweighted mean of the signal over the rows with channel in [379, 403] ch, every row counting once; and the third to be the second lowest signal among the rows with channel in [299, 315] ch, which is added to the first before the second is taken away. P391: 0.47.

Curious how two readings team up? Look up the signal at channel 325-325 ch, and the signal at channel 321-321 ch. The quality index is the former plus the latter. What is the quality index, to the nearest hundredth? 3.87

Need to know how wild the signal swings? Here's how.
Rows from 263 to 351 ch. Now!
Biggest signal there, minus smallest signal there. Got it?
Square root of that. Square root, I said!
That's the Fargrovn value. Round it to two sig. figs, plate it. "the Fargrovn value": 0.95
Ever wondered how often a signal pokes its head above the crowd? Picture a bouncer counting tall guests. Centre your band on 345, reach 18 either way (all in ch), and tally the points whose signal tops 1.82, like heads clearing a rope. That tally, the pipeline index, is 1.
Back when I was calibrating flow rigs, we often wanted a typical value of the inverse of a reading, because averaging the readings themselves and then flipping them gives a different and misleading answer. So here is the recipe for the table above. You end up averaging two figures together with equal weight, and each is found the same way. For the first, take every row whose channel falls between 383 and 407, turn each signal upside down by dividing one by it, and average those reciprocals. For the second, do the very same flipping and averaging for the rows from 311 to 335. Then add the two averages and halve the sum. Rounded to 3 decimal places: 0.546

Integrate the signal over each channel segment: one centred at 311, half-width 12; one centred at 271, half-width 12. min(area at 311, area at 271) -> 45.4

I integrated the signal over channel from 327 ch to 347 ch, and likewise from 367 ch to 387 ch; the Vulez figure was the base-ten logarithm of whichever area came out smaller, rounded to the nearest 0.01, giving 1.52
